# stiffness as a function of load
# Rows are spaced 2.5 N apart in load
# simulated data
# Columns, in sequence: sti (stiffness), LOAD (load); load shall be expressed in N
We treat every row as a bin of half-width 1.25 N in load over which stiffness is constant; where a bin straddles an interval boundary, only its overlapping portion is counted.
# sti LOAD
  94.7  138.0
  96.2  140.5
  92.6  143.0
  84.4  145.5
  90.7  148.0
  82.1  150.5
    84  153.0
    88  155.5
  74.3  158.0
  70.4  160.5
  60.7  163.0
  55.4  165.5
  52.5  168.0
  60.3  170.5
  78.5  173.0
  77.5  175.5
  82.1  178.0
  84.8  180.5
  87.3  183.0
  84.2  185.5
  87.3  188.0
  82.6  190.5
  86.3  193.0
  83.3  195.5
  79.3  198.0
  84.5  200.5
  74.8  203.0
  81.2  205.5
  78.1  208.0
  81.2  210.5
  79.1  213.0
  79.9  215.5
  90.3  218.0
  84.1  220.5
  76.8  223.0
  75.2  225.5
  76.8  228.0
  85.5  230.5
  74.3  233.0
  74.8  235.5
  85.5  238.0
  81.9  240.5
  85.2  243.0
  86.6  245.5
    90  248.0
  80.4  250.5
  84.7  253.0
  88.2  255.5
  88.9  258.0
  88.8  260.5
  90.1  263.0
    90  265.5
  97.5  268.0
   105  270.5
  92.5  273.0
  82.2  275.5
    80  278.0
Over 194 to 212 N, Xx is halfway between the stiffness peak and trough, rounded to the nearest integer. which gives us 80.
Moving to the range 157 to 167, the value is 65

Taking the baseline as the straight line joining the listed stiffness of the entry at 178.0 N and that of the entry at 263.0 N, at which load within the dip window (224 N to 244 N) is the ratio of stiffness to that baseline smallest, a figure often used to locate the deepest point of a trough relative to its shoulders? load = 233.0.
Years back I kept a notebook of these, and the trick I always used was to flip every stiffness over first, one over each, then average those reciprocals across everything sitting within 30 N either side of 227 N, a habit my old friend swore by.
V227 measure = 0.0123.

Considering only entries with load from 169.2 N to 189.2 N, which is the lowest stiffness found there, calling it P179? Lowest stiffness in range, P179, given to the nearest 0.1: 60.3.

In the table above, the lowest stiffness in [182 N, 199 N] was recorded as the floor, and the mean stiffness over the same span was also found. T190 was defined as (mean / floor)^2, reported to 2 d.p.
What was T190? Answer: 1.13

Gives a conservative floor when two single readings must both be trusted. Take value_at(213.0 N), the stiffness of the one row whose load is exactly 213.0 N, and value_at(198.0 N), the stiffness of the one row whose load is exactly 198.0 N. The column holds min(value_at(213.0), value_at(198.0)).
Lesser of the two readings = 79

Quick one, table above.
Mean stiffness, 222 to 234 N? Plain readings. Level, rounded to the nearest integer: 78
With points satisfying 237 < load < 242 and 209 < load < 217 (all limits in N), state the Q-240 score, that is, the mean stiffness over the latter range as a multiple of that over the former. 0.96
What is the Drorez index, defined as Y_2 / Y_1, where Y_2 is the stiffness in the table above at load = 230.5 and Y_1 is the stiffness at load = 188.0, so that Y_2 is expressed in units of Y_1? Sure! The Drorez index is 0.98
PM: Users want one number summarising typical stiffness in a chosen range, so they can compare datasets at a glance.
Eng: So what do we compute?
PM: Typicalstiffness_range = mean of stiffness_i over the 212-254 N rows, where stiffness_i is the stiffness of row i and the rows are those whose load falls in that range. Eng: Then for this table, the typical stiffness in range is 82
